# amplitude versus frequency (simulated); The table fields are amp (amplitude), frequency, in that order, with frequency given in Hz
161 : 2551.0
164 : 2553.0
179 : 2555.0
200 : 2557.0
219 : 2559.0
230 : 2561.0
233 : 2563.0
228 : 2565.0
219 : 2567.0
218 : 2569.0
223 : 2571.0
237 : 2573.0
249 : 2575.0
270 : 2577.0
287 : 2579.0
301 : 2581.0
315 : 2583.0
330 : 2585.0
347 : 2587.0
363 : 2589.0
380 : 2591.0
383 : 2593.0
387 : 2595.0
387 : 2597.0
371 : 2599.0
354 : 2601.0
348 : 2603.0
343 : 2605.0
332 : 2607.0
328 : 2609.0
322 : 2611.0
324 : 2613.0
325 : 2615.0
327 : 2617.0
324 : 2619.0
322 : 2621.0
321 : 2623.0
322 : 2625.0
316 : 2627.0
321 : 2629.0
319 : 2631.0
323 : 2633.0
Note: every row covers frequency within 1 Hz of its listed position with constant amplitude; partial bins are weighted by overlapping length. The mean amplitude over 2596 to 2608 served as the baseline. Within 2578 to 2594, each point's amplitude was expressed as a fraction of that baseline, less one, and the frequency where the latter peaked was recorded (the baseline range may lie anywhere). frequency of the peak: 2593.0 Hz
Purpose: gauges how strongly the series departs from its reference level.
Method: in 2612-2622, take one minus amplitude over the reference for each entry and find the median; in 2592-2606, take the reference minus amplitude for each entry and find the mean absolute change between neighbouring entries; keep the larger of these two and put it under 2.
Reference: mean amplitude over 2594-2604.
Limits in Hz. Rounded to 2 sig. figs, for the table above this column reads 0.25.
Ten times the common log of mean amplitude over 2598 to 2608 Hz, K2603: 25.4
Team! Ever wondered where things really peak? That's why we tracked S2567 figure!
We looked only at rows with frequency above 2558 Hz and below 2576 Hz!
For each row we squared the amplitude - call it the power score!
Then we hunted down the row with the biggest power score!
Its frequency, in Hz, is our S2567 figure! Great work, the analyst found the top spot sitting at 2575.0 Hz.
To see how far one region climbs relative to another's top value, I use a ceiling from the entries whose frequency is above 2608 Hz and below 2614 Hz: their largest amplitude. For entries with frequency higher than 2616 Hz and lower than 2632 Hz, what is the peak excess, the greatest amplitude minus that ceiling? -1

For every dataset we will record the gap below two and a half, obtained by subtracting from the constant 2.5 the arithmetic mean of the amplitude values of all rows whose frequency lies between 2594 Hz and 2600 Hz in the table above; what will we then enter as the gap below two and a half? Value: -379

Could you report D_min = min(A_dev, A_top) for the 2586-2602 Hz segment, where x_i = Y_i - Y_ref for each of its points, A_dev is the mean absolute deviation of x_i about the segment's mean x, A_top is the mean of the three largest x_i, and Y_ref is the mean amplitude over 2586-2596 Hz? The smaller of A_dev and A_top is 13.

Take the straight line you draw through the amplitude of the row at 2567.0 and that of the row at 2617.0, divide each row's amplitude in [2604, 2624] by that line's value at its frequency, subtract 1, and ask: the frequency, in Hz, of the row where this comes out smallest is 2623.0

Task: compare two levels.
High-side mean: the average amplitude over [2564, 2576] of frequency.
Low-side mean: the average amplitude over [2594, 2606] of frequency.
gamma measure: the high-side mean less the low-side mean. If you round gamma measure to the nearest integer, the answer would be -136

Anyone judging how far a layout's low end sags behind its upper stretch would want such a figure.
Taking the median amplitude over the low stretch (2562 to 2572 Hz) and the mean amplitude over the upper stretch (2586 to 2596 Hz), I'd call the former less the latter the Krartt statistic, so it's -149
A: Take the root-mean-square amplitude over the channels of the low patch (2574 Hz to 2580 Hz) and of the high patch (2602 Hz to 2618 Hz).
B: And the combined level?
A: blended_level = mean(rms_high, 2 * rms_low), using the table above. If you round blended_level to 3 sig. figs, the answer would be 435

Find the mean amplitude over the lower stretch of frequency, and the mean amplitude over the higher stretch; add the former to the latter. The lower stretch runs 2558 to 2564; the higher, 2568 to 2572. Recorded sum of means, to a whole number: 448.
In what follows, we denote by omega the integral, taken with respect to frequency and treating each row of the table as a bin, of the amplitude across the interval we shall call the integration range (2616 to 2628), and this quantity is 3864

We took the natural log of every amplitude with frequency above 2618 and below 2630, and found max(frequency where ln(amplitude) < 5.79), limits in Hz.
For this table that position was 2629.0 Hz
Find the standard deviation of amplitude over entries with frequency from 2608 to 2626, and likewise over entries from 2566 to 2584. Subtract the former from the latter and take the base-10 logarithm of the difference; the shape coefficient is 1.5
